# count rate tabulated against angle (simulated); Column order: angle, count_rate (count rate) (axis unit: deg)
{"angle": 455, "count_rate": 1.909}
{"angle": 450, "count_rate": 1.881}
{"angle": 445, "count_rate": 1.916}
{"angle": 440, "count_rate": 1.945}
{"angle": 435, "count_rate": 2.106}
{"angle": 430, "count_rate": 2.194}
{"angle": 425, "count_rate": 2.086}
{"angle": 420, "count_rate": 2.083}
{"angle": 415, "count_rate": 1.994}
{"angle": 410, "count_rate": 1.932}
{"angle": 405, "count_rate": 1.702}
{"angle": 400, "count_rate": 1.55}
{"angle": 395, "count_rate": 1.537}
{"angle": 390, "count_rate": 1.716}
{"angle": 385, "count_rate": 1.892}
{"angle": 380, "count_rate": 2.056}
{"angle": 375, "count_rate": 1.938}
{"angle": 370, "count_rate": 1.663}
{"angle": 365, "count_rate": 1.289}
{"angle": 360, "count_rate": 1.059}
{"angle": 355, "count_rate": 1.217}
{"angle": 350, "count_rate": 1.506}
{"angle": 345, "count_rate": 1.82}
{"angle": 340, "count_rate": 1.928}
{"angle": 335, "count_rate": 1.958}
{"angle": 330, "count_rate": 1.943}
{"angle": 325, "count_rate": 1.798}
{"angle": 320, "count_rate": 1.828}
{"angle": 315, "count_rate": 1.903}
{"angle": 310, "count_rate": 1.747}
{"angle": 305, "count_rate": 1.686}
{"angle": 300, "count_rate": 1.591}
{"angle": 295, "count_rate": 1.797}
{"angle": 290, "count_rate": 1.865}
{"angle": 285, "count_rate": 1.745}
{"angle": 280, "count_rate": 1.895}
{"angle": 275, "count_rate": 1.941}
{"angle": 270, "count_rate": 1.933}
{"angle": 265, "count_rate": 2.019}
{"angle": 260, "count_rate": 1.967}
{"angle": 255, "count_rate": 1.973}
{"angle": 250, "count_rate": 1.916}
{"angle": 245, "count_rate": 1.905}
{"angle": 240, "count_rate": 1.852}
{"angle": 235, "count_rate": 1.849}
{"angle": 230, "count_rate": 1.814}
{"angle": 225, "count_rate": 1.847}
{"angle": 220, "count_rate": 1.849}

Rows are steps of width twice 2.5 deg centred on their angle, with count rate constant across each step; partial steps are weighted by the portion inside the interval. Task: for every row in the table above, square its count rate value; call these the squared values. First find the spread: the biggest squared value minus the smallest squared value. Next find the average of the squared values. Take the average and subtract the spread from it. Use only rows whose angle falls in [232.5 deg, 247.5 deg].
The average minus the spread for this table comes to 3.3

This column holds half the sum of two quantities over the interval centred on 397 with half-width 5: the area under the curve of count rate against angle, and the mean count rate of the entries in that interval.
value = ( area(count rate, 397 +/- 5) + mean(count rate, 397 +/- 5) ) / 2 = 8.5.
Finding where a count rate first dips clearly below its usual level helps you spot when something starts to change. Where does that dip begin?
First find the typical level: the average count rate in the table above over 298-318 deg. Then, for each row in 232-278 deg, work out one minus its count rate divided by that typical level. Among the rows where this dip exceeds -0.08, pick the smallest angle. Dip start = 235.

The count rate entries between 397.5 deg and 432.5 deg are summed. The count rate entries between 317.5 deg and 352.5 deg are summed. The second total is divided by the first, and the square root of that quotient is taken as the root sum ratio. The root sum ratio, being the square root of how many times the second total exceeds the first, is 0.97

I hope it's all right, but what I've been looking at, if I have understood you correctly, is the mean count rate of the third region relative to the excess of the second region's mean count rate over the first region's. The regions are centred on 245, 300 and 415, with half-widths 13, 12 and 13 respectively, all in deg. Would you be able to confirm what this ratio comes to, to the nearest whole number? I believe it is -12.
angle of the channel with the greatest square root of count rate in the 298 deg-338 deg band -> 335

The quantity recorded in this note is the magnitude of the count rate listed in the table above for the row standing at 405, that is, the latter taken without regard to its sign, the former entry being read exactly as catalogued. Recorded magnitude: 1.70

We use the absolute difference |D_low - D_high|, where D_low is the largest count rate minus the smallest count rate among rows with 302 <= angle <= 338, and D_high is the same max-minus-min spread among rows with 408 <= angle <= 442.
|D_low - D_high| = 0.010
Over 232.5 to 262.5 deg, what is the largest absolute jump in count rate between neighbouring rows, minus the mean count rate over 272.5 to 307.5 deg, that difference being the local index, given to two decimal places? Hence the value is -1.73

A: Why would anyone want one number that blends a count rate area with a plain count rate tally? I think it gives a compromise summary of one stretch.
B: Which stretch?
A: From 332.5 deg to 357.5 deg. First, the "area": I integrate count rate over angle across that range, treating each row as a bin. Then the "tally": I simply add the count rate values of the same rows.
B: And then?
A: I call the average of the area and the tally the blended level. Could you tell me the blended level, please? 25.3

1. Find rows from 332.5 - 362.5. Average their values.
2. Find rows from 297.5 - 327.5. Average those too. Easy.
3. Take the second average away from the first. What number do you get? -0.18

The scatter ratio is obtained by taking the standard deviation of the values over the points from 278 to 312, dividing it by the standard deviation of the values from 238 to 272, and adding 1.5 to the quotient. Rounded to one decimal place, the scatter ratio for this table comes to 3.4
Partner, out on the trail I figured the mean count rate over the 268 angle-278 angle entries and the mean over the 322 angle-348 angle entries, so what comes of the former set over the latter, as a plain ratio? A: 1.03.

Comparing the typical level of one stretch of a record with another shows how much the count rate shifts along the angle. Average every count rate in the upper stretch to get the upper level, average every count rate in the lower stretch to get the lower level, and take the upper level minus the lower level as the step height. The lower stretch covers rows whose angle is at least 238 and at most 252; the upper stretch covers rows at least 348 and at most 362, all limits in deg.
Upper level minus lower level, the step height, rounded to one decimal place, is -0.6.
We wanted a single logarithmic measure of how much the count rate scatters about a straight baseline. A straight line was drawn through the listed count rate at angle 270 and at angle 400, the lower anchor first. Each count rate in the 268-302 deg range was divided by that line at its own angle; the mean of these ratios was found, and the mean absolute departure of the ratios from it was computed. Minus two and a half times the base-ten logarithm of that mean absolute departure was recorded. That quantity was 3.5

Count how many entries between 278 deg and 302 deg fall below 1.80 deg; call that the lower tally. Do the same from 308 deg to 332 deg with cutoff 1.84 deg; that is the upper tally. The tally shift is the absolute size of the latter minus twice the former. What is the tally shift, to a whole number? 3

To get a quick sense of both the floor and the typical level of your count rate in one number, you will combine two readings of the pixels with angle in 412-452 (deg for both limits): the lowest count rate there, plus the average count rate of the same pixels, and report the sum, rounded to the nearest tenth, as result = 3.9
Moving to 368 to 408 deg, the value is 3.3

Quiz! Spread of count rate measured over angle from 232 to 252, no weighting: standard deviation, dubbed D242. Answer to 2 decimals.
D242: 0.03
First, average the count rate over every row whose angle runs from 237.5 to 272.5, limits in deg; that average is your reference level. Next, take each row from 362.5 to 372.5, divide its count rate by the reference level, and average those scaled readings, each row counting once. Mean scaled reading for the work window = 0.76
